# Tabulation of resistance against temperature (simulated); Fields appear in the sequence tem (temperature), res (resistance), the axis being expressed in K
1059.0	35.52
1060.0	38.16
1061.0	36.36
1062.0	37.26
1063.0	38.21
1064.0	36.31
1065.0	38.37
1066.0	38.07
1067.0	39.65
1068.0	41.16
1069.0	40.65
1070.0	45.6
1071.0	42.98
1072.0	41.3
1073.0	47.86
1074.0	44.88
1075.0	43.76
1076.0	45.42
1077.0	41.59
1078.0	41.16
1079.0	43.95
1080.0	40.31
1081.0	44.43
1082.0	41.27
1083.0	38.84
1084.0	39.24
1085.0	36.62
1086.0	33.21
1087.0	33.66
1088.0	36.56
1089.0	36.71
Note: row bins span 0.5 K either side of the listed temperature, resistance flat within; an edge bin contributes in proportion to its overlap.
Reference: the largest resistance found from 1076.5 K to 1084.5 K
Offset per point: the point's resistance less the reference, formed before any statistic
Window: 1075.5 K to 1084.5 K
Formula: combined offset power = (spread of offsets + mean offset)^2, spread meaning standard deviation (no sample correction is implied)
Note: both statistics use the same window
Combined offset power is 0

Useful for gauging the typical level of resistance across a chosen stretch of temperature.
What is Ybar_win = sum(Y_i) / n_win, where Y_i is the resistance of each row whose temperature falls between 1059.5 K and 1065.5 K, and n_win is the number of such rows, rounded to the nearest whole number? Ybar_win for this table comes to 37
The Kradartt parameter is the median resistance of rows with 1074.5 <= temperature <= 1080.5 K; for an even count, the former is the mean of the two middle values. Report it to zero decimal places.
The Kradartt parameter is 43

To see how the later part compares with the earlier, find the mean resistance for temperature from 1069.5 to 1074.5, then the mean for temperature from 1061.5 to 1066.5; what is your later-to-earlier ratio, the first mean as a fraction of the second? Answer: 1.2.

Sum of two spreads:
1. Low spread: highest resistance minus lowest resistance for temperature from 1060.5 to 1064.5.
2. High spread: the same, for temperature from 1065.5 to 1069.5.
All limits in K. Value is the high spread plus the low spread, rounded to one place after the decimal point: 5.0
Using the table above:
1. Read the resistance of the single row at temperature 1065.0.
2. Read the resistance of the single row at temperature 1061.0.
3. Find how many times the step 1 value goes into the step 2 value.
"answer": 0.95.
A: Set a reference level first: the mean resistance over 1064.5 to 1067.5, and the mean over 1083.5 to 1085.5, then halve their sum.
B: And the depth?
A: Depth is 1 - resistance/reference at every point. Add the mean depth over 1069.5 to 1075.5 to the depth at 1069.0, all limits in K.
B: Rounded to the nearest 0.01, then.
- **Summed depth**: -0.22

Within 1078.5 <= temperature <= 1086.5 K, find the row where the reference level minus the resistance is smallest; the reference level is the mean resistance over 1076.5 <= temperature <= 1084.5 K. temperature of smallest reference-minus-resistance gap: 1081.0 K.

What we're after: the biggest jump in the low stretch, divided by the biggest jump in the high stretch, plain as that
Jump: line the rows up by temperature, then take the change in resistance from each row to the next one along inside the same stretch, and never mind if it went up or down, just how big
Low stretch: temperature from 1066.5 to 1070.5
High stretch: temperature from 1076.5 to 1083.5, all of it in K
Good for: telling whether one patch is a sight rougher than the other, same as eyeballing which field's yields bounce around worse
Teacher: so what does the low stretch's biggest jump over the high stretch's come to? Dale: 1.2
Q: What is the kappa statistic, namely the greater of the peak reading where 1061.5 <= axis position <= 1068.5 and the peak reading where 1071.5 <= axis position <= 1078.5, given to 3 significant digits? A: 47.9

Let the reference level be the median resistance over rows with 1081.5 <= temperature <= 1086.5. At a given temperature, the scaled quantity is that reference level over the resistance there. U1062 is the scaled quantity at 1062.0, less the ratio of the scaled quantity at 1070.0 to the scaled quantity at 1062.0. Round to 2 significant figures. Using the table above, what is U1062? 0.23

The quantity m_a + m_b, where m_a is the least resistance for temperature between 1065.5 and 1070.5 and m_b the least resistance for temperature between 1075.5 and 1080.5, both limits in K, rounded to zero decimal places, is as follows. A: 78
